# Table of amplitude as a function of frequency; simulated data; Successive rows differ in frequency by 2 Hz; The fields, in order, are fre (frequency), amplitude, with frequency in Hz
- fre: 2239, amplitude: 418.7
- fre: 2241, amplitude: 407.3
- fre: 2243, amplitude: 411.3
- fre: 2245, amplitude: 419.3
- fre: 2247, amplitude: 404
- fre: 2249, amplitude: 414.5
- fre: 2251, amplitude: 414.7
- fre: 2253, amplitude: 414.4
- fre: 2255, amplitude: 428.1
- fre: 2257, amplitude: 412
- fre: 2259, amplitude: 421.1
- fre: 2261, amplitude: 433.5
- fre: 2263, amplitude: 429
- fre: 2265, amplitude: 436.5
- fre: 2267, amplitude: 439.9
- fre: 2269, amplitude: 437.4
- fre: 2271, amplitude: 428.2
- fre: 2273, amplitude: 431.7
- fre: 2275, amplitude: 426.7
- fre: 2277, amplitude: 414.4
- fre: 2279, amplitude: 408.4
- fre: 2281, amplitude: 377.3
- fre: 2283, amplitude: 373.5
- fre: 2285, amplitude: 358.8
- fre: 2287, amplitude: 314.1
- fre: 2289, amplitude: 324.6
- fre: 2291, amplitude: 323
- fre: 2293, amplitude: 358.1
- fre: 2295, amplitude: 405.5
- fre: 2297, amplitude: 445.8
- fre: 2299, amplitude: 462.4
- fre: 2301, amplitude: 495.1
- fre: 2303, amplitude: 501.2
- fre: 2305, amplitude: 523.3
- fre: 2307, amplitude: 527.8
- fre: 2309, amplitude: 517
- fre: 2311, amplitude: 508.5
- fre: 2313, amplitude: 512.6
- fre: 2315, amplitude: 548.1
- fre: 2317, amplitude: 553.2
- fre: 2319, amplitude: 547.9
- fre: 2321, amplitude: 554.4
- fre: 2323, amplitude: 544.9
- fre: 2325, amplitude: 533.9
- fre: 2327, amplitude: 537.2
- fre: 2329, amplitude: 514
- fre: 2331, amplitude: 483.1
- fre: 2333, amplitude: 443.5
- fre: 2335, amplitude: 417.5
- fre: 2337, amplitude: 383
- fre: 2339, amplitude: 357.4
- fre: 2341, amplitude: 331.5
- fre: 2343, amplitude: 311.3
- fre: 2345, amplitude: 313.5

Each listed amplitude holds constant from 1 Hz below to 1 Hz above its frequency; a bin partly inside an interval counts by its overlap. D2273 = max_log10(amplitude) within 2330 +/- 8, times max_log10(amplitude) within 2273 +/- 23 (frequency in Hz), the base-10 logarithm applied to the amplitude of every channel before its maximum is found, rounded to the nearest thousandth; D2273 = 7.233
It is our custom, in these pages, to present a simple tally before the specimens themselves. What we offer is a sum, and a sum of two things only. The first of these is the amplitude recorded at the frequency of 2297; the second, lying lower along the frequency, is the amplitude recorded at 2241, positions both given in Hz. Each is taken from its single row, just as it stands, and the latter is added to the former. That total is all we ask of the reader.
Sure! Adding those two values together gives 853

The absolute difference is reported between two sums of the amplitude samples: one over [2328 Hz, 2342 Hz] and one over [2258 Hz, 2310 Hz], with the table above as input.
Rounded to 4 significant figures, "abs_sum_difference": 8084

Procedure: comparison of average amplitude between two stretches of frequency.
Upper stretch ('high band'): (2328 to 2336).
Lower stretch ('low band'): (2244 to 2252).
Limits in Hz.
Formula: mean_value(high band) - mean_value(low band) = 51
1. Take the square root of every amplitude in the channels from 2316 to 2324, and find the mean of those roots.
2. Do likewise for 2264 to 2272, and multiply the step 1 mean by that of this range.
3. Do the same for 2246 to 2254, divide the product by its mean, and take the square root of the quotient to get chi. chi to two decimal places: 4.91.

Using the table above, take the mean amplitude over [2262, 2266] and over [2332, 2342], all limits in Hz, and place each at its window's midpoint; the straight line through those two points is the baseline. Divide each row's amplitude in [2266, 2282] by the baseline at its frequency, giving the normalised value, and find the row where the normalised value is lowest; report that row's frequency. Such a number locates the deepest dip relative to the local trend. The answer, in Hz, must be 2281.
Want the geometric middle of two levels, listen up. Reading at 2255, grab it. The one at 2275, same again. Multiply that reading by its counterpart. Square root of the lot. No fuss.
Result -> 427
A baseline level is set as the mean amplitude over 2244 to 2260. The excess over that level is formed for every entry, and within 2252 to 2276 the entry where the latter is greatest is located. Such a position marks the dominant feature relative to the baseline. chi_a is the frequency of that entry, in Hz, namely 2267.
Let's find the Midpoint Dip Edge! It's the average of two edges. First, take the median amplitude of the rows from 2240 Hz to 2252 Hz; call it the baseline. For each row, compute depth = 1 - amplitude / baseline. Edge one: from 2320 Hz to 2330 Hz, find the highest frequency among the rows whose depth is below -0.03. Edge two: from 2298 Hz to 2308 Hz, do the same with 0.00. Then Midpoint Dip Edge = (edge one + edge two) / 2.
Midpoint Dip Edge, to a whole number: 2318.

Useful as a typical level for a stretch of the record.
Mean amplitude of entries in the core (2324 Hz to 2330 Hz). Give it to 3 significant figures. 528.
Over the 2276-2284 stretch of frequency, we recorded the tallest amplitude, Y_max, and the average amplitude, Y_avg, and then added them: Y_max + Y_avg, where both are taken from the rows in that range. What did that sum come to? 808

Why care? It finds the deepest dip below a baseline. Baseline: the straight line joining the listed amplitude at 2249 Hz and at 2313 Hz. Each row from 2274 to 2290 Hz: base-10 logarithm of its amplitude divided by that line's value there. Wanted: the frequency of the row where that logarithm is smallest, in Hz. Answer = 2287 Hz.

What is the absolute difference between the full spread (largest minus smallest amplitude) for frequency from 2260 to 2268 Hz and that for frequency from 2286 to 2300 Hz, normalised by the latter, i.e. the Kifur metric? 0.93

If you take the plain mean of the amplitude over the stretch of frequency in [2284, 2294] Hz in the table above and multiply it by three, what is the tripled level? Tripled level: 1007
